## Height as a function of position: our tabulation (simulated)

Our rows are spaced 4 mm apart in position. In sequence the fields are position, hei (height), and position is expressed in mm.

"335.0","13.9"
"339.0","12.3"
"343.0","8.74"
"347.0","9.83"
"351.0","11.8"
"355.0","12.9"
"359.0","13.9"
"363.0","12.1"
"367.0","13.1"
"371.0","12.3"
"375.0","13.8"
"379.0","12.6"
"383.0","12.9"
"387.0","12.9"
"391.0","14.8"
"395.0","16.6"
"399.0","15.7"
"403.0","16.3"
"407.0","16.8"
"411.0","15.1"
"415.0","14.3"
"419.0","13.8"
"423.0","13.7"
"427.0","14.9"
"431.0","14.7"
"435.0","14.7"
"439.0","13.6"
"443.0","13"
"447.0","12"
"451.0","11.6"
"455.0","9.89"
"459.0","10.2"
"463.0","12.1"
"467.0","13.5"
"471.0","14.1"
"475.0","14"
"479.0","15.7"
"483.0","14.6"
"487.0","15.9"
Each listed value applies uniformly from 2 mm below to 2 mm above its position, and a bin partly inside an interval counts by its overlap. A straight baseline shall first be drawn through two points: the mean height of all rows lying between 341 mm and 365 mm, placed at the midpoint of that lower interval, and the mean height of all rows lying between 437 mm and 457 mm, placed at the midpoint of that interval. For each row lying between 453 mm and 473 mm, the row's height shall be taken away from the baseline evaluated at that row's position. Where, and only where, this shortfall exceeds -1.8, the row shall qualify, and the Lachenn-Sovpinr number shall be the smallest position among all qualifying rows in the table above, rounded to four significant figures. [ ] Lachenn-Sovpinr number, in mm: 455.0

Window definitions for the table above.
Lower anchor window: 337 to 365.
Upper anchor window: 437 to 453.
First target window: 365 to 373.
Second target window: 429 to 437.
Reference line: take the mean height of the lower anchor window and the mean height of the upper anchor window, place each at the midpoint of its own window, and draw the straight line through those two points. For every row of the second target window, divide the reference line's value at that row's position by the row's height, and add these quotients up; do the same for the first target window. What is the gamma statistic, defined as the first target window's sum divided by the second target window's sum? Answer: 1.10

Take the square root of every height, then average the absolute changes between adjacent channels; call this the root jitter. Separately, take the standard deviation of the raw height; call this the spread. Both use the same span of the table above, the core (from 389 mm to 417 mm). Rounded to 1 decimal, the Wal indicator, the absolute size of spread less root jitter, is 0.8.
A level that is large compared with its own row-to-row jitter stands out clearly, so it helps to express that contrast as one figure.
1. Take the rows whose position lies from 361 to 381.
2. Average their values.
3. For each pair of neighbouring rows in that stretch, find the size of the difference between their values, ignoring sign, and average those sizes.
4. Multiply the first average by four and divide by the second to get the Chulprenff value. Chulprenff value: 45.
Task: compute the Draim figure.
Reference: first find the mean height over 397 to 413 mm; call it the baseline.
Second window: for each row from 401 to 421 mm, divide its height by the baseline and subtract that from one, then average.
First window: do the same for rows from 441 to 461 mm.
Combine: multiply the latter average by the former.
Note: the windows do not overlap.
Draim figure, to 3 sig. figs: 0.0130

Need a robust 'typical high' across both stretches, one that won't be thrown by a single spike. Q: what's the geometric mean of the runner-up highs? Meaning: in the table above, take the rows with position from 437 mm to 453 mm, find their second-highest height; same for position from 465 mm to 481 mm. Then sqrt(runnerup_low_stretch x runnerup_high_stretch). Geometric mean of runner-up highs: 13.5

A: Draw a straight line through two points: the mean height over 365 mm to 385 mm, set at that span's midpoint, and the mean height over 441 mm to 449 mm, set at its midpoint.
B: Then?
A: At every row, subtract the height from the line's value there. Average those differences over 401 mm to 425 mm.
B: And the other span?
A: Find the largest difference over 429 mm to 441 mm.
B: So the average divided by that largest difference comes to 2.2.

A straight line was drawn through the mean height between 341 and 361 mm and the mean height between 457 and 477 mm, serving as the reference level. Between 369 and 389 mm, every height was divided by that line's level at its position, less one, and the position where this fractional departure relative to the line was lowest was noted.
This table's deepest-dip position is 371.0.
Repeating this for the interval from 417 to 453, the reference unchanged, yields 451.0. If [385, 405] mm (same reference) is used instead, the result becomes 387.0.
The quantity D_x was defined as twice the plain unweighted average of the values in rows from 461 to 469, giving 25.6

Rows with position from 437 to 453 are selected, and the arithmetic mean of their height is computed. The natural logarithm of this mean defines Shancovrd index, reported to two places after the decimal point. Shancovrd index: 2.53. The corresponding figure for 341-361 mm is 2.44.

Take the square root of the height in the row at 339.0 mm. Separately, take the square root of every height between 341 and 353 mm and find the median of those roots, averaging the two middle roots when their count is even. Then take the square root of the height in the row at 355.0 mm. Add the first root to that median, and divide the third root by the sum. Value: 0.54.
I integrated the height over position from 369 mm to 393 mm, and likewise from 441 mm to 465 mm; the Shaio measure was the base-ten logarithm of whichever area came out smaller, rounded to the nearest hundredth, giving 2.44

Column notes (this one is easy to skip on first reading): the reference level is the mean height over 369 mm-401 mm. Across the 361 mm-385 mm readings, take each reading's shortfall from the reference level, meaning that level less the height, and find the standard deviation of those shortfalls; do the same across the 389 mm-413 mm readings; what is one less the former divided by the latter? 0.25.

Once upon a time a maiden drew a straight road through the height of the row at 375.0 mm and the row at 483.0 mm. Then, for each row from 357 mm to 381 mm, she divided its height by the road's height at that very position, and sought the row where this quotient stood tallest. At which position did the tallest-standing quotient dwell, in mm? 359.0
